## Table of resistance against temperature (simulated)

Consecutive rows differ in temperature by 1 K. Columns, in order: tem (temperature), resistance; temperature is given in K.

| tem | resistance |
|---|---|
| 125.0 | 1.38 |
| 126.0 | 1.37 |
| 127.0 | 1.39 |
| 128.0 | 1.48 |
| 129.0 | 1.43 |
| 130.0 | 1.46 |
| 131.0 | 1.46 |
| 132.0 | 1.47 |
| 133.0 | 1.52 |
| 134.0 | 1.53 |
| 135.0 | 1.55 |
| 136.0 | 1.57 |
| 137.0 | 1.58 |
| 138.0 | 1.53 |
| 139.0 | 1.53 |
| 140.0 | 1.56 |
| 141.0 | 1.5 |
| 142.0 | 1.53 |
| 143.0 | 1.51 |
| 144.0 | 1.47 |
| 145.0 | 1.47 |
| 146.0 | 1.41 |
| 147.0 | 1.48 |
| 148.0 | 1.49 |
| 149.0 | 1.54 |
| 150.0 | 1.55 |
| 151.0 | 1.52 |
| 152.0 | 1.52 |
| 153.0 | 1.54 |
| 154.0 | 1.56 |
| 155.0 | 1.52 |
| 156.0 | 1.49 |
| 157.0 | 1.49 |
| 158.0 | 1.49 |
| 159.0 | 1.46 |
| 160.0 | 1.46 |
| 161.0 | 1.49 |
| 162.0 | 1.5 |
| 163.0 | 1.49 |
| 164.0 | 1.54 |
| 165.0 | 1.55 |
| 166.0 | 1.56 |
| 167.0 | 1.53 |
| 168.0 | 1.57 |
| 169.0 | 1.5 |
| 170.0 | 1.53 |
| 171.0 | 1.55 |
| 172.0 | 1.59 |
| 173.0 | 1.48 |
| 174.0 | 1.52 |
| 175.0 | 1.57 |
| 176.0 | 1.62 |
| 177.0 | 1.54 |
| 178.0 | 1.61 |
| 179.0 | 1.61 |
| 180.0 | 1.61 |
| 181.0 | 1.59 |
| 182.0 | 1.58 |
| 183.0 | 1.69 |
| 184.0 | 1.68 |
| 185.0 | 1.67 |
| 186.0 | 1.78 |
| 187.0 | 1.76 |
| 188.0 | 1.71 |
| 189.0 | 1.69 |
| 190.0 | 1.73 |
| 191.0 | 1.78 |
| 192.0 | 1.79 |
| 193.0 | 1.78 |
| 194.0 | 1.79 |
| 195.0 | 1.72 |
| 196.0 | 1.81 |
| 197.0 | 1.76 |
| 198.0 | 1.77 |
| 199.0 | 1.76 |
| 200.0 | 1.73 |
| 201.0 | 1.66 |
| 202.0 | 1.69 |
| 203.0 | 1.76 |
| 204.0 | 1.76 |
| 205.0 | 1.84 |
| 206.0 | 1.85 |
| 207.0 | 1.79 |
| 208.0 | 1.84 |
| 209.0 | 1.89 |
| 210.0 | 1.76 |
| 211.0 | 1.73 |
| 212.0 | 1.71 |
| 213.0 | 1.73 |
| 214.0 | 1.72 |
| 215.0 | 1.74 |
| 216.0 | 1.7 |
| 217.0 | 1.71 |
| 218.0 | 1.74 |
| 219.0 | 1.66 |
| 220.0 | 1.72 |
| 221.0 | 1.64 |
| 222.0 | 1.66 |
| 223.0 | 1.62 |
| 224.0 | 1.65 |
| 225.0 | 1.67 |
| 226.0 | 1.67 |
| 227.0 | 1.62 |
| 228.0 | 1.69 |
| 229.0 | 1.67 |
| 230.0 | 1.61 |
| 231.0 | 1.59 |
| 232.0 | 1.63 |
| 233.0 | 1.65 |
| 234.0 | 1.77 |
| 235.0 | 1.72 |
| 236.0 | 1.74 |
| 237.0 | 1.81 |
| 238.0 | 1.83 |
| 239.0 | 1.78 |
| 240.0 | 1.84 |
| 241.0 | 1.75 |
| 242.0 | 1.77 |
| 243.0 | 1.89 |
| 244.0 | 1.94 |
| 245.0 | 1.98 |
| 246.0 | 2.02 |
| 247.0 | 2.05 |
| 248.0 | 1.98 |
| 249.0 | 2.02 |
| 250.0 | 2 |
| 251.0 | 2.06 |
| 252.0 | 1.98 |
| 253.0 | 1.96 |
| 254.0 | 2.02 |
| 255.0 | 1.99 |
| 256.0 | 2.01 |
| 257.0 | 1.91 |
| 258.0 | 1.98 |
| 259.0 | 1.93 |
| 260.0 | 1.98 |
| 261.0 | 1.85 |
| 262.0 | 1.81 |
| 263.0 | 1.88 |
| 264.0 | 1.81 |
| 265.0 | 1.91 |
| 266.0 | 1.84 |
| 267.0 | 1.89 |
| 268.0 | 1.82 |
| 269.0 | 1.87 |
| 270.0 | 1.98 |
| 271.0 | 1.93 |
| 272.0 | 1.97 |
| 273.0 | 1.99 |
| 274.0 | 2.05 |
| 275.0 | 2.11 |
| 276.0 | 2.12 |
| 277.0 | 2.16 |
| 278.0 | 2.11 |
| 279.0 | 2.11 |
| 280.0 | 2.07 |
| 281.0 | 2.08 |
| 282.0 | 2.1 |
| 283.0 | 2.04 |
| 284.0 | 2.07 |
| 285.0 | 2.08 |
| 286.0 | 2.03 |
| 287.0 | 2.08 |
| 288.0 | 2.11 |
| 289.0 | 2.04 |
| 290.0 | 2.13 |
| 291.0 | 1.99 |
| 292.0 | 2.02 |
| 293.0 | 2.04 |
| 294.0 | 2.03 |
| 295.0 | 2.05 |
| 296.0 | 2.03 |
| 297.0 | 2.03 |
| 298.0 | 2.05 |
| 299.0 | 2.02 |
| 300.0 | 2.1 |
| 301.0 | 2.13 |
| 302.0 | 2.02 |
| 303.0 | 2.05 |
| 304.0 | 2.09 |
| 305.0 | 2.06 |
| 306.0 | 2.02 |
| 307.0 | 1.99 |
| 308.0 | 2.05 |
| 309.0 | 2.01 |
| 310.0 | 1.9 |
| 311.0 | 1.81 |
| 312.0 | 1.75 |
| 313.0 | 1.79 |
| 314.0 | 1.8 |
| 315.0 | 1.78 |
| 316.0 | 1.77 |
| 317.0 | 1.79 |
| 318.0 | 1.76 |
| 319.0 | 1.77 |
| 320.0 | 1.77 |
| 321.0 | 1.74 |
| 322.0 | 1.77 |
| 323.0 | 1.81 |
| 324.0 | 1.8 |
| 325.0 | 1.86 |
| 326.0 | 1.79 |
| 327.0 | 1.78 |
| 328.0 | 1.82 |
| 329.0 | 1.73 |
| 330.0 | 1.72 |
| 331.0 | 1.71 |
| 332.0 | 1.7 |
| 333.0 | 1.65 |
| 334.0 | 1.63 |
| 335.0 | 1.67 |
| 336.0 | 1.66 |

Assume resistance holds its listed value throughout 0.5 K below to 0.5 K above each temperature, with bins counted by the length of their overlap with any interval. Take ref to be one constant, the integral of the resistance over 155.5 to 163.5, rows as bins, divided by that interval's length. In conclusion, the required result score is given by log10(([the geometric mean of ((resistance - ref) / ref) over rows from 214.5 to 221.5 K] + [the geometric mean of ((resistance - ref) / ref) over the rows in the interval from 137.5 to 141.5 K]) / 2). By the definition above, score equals -1.07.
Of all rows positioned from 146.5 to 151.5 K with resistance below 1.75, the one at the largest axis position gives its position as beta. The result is 151.0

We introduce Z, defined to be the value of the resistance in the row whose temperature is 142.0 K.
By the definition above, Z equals 1.53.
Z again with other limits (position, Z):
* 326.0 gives 1.79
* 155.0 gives 1.52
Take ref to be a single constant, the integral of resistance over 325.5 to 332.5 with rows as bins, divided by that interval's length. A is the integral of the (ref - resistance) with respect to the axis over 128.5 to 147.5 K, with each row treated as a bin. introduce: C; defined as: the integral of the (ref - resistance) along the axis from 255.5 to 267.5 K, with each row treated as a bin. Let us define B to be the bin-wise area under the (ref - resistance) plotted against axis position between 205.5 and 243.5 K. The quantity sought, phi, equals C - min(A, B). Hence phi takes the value -2.7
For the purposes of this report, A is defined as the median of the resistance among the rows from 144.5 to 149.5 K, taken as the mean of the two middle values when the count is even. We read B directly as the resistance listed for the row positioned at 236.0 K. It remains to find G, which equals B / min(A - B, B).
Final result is -7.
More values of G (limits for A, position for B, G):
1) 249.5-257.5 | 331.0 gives 6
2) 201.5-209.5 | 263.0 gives -29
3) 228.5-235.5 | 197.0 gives -16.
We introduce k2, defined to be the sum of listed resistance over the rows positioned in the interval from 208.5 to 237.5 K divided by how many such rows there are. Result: 1.70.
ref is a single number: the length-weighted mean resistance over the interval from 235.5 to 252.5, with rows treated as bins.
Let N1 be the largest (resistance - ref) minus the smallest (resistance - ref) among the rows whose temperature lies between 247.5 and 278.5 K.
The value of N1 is 0.35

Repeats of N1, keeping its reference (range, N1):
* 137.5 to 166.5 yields 0.15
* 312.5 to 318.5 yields 0.04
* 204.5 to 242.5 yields 0.30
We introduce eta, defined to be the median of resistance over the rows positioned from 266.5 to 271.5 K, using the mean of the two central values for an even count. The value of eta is 1.89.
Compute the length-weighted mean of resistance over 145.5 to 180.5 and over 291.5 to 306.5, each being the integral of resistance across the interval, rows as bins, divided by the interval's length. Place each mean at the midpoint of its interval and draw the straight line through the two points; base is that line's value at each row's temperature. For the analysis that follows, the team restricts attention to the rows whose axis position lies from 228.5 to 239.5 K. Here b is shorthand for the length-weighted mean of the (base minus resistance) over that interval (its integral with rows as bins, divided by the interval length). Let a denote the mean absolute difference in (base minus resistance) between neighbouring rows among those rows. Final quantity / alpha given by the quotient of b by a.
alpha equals 2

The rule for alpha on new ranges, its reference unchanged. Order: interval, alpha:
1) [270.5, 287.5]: -3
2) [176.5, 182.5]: 0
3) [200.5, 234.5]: 1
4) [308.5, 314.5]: 4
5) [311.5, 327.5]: 13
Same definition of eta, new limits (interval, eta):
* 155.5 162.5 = 1.49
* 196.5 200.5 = 1.76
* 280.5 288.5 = 2.08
